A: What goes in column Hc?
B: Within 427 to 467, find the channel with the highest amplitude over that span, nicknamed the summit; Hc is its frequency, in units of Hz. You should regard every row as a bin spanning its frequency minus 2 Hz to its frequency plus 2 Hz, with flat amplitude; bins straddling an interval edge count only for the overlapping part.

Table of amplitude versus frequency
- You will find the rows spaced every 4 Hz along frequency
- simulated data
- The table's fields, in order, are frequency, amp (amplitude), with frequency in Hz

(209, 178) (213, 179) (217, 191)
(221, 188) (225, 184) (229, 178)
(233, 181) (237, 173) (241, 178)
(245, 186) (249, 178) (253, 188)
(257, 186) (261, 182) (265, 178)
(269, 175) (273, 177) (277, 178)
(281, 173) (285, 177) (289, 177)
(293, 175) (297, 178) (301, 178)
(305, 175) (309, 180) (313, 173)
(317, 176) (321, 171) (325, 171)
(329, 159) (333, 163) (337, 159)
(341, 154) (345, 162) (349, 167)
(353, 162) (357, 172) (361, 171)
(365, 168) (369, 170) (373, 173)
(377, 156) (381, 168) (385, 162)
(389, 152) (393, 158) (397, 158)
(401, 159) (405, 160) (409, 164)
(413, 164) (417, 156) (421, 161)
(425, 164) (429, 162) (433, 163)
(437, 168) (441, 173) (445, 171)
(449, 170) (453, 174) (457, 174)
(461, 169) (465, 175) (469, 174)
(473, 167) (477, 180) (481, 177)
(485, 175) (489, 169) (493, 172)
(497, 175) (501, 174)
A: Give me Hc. 465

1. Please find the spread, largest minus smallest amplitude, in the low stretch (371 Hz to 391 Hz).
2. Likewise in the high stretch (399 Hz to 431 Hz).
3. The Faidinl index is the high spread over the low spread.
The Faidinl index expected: 0.38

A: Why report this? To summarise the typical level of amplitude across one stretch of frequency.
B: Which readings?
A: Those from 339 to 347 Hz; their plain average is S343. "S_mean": 158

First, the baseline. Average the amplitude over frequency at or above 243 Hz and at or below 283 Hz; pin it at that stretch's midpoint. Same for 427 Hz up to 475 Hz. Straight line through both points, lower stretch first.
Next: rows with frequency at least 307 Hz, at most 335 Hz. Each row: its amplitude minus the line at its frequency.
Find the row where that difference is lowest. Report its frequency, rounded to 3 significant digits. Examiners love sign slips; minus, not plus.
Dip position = 329 Hz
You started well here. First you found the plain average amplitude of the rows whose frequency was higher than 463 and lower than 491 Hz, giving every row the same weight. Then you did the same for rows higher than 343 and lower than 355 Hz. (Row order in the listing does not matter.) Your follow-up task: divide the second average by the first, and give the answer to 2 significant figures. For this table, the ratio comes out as 0.94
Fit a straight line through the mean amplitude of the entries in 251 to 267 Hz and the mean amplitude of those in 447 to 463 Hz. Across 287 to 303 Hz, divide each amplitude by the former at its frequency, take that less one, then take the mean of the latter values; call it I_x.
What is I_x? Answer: -0.024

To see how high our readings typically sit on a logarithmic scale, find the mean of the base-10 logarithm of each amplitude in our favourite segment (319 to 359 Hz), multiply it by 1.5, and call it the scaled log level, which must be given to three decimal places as 3.322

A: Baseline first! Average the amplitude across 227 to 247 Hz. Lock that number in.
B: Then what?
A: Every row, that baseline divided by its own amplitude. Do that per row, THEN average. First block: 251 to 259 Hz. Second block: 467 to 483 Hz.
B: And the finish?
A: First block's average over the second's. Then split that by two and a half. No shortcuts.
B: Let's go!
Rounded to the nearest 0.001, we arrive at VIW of 0.373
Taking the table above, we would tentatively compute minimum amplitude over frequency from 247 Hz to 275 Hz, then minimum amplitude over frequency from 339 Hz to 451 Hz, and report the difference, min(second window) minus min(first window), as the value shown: -23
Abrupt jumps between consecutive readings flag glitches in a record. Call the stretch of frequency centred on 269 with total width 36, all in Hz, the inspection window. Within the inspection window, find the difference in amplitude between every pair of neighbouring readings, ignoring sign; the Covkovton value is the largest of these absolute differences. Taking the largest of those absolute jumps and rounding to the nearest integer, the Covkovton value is 5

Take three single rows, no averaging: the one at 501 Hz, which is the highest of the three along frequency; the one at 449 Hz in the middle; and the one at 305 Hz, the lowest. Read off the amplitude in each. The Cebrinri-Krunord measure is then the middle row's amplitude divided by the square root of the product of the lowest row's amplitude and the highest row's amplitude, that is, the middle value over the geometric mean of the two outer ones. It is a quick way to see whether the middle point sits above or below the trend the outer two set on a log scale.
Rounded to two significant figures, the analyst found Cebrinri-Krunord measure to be 0.97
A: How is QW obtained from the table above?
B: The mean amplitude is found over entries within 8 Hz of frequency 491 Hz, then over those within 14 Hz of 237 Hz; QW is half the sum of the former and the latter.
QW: 176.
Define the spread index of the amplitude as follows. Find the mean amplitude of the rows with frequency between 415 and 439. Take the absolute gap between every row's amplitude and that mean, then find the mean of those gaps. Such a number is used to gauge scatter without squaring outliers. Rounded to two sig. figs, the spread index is 2.7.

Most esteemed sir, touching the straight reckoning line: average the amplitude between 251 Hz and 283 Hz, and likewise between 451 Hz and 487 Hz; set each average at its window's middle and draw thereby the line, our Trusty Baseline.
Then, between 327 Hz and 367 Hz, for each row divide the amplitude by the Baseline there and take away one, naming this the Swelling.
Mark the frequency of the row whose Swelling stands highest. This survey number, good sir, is 357 Hz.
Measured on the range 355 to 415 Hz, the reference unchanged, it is 373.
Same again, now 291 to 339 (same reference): 309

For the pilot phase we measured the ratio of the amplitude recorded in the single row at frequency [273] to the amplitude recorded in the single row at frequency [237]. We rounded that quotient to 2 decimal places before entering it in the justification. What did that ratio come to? 1.02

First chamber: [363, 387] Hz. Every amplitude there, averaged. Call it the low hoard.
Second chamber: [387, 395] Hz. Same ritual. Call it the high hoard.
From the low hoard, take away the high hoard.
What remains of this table 11.2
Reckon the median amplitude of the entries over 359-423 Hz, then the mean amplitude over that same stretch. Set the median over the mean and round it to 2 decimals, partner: 0.99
